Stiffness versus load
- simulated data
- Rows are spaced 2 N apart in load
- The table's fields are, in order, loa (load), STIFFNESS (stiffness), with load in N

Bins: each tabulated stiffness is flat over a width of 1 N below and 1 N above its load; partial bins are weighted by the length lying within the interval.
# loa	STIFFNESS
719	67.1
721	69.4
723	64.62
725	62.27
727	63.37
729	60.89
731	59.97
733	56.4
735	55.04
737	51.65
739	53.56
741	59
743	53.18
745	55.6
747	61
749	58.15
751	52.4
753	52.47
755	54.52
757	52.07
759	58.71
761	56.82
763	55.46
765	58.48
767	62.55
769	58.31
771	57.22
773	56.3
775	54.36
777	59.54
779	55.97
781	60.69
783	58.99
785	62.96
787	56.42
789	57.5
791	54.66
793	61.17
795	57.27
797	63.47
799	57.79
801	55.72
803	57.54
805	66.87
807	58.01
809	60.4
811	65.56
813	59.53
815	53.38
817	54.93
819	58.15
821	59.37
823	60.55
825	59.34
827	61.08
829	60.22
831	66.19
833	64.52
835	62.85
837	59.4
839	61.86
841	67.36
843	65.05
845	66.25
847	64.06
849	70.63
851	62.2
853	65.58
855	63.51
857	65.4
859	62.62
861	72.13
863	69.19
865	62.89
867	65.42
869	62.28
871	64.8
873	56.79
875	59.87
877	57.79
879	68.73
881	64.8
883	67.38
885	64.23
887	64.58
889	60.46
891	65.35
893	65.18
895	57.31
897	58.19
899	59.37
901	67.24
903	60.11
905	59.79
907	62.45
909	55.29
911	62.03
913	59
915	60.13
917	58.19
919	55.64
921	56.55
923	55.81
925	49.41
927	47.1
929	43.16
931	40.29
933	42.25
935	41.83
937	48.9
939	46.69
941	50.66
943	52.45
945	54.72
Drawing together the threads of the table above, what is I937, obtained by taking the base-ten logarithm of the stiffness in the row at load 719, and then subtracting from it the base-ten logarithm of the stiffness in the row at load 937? 0.137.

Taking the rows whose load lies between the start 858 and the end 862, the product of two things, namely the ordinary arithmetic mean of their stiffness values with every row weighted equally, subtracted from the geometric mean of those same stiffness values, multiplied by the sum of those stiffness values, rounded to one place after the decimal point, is -22.6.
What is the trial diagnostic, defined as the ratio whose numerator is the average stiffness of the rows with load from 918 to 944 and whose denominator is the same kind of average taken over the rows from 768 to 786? 0.833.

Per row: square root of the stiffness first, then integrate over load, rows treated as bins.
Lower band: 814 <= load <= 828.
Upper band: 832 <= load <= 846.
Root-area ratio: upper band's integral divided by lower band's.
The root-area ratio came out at 1.049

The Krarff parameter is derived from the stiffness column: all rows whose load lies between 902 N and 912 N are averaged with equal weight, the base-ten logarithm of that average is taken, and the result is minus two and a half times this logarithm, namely -4.44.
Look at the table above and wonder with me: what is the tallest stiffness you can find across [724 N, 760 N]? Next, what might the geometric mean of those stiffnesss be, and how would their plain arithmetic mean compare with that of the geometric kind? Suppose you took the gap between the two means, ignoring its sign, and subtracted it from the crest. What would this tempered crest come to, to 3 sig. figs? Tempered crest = 63.2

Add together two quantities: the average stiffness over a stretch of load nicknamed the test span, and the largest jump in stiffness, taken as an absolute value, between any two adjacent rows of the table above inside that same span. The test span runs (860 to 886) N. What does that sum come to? 75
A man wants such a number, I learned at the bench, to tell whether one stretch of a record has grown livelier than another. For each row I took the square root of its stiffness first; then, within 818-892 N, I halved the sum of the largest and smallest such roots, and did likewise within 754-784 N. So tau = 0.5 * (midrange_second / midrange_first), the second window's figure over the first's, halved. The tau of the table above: 0.472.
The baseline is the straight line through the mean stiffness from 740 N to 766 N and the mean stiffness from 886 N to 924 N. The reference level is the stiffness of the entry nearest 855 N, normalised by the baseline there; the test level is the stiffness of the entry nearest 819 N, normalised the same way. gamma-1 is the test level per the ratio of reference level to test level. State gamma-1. 0.94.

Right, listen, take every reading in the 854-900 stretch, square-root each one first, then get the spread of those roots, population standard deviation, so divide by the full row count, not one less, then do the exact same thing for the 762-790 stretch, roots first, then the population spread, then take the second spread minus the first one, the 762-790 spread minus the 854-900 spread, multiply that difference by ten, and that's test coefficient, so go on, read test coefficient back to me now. -0.8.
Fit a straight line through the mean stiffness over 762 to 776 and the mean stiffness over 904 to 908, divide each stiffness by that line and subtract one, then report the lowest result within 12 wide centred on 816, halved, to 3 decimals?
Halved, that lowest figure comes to -0.046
